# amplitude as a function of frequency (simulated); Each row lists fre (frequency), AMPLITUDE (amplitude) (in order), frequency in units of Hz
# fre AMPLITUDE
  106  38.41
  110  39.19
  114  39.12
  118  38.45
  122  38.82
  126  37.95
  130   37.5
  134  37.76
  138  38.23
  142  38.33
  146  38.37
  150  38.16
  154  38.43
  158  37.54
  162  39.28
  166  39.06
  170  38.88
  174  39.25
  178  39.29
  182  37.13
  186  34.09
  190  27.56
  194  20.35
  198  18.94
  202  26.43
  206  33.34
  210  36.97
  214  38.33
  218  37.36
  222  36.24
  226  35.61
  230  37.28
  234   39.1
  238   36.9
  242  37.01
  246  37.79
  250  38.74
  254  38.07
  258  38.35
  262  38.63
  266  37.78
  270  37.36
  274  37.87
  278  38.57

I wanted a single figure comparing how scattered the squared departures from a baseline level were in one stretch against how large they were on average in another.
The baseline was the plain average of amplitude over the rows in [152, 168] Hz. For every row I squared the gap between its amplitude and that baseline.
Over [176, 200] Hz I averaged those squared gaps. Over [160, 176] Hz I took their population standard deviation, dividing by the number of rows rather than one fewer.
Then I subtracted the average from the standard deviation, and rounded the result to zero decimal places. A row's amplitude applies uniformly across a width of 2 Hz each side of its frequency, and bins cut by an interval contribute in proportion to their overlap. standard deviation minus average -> -144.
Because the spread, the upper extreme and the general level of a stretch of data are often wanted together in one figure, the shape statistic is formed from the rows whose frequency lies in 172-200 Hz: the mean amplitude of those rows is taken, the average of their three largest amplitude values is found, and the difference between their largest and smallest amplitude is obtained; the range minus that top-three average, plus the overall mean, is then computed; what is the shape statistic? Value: 12.7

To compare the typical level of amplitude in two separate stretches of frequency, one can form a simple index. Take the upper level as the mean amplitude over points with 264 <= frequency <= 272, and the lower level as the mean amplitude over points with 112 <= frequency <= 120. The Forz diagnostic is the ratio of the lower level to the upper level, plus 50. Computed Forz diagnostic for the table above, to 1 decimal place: 51.0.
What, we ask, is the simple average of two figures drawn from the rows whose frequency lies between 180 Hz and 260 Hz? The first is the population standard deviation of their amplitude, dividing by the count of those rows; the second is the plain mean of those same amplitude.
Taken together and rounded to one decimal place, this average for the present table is 20.1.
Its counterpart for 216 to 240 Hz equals 19.1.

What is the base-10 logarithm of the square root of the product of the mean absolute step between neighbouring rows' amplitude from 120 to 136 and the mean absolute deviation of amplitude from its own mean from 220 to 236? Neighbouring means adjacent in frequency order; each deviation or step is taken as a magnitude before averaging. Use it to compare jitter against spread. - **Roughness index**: -0.1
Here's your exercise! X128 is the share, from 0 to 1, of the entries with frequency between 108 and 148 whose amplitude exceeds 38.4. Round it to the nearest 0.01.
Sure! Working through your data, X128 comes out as 0.40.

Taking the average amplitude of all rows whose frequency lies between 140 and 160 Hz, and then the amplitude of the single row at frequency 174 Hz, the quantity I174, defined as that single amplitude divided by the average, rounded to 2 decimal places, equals 1.03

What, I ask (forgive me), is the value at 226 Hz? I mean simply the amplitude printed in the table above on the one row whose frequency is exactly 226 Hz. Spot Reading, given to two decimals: 35.61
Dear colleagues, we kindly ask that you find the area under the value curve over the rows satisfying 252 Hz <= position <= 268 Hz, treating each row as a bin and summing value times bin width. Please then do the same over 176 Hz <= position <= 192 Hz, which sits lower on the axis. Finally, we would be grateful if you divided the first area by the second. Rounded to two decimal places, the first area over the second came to 1.11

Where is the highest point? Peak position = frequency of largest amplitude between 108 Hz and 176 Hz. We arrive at 162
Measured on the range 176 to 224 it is 178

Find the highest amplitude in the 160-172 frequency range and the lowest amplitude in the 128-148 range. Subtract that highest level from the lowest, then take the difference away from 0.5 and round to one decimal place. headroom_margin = 2.3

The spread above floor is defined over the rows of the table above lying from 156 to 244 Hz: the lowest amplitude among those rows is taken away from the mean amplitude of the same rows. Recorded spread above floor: 16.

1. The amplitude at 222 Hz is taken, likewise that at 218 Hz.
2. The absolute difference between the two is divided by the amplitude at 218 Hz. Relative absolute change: 0.030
